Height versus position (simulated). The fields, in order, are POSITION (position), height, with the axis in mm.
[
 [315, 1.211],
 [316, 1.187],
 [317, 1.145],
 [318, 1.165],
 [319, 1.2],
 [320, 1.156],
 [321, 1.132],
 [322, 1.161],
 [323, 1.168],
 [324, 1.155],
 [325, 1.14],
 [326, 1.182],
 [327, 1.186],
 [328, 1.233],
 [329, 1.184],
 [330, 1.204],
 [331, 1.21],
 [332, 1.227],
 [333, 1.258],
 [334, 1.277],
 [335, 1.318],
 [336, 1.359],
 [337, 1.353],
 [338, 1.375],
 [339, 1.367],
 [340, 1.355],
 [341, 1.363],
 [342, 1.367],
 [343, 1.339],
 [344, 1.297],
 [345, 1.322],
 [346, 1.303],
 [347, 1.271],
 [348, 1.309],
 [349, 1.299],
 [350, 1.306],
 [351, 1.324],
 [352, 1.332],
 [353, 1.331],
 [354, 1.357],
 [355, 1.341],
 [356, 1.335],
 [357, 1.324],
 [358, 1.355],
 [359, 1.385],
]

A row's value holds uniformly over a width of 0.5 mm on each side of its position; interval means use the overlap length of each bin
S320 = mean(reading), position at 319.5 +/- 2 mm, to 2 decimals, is 1.16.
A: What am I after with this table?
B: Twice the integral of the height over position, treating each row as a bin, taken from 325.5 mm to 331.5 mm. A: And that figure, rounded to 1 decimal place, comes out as 14.4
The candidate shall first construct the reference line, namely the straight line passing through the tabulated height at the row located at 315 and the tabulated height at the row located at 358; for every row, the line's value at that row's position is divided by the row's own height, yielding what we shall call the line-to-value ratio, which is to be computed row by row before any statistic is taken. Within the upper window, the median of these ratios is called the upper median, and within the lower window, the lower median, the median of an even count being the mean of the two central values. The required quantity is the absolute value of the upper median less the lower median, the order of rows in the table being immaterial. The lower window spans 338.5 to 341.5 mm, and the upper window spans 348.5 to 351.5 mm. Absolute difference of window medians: 0.065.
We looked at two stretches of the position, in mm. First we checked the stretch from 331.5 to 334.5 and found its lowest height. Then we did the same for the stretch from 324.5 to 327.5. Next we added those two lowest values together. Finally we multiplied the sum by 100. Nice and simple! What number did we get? 237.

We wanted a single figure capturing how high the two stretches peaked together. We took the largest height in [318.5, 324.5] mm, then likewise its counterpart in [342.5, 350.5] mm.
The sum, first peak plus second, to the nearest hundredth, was 2.54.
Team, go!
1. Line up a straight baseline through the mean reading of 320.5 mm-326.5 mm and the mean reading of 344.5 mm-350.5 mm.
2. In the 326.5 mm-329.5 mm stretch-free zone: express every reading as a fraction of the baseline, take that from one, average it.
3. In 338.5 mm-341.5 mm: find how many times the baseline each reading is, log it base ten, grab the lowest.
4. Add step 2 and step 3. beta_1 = 0.018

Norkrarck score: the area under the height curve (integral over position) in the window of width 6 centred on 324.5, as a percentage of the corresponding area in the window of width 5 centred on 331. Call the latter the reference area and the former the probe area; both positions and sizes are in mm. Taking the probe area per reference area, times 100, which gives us 115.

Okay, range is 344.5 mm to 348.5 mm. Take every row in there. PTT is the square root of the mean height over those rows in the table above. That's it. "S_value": 1.14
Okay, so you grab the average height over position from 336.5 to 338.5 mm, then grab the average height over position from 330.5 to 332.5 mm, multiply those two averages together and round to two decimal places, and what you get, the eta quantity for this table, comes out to 1.66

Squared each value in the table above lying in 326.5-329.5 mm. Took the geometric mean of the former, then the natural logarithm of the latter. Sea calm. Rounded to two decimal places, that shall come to 0.37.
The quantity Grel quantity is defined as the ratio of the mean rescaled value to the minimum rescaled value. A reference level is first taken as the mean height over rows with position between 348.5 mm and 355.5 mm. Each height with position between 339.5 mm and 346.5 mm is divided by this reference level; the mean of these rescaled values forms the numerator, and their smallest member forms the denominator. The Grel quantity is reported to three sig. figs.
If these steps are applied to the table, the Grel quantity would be 1.03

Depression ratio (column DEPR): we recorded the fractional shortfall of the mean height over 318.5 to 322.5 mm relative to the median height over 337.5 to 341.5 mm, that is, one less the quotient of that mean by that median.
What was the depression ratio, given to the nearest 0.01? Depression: 0.15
